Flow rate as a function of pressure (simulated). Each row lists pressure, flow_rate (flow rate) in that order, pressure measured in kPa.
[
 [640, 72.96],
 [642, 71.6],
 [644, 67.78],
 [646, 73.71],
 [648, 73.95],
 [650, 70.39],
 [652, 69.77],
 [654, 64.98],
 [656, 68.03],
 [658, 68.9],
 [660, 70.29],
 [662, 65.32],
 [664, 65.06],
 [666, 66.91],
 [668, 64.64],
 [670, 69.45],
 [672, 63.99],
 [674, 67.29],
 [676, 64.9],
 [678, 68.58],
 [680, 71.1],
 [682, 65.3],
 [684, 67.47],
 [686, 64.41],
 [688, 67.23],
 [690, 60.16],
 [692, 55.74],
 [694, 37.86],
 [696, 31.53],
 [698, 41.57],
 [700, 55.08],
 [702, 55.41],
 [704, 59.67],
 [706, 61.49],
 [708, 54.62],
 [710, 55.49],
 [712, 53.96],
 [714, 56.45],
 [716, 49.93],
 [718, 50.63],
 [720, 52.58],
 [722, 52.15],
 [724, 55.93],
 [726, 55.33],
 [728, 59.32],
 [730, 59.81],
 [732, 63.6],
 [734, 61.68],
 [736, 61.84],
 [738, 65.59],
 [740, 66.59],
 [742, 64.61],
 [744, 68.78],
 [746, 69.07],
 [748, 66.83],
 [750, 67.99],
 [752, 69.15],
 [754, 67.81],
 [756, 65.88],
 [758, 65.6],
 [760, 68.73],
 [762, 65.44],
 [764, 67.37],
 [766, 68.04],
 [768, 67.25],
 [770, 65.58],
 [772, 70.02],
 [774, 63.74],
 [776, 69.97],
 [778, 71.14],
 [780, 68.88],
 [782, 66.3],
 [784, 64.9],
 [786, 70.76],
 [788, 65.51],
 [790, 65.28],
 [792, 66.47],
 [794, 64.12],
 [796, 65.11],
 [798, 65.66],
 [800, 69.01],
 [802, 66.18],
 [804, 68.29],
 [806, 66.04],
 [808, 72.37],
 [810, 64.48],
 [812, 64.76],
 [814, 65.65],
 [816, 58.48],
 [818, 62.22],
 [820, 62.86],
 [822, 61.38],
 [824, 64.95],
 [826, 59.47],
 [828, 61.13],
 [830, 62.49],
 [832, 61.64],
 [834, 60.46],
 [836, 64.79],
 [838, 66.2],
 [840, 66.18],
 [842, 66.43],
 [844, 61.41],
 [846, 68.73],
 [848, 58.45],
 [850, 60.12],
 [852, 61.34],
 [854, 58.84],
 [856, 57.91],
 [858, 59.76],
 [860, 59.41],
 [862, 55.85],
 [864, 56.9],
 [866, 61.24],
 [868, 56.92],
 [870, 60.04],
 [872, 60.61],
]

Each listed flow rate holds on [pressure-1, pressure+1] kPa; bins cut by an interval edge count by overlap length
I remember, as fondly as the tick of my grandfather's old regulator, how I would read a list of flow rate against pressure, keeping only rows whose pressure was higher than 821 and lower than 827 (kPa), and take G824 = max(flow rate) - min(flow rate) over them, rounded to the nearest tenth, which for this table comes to 5.5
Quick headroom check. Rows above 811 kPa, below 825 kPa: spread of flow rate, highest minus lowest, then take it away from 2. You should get -5.2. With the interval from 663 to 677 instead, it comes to -3.5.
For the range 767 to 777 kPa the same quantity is -4.3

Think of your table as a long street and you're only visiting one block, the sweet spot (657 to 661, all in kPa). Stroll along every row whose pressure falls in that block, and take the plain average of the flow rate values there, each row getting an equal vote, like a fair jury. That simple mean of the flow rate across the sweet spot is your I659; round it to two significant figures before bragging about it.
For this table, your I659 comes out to 70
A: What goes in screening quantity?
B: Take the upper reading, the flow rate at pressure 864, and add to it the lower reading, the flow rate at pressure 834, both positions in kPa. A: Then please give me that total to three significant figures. 117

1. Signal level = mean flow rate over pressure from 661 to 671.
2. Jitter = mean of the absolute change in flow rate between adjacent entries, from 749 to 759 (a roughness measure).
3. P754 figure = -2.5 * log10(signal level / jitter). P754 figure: -4.38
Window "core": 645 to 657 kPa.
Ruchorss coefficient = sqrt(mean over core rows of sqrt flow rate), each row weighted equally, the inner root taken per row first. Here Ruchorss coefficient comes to 2.89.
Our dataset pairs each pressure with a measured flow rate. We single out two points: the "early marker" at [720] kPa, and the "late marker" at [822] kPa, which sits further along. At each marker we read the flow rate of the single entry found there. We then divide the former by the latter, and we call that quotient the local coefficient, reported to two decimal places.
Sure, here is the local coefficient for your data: 0.86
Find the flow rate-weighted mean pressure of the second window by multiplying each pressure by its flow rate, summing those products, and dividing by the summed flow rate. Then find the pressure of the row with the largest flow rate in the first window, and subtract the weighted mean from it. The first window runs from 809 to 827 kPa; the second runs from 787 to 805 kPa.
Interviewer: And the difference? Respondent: 17.9 kPa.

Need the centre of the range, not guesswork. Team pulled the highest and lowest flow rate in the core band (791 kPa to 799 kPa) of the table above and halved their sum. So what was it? 65.3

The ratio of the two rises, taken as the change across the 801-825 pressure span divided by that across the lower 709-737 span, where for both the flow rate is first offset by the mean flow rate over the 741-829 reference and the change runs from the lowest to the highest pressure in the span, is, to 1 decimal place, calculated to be -0.2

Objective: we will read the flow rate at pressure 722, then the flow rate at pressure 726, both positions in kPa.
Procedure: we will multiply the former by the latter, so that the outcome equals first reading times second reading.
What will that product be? 2885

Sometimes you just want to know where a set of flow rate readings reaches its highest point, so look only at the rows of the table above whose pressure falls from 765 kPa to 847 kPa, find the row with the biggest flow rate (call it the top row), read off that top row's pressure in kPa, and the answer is 808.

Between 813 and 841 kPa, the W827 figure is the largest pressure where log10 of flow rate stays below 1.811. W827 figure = 834 kPa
